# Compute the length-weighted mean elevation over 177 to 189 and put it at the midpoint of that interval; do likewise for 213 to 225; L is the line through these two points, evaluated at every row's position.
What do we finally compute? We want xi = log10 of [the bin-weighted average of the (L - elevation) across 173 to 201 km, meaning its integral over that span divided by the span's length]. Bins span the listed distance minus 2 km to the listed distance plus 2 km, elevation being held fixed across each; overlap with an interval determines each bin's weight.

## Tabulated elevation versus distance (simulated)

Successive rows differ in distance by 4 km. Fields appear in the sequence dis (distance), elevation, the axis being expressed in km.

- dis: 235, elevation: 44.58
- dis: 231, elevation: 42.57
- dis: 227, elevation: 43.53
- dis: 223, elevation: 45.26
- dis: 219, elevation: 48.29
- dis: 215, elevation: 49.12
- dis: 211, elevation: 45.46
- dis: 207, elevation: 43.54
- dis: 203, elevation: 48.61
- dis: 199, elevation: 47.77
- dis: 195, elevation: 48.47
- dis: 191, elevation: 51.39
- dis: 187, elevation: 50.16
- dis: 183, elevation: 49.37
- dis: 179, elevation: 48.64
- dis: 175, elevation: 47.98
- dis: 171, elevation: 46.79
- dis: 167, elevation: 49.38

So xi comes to -1.13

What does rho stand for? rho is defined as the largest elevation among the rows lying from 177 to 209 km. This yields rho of 51.39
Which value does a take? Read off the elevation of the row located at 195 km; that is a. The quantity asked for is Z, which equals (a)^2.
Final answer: 2349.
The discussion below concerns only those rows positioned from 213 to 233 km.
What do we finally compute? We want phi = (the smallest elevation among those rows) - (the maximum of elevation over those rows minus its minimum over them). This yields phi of 36.0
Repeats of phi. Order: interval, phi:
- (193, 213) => 38.5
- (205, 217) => 38.0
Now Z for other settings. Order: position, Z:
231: 1812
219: 2332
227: 1895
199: 2282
